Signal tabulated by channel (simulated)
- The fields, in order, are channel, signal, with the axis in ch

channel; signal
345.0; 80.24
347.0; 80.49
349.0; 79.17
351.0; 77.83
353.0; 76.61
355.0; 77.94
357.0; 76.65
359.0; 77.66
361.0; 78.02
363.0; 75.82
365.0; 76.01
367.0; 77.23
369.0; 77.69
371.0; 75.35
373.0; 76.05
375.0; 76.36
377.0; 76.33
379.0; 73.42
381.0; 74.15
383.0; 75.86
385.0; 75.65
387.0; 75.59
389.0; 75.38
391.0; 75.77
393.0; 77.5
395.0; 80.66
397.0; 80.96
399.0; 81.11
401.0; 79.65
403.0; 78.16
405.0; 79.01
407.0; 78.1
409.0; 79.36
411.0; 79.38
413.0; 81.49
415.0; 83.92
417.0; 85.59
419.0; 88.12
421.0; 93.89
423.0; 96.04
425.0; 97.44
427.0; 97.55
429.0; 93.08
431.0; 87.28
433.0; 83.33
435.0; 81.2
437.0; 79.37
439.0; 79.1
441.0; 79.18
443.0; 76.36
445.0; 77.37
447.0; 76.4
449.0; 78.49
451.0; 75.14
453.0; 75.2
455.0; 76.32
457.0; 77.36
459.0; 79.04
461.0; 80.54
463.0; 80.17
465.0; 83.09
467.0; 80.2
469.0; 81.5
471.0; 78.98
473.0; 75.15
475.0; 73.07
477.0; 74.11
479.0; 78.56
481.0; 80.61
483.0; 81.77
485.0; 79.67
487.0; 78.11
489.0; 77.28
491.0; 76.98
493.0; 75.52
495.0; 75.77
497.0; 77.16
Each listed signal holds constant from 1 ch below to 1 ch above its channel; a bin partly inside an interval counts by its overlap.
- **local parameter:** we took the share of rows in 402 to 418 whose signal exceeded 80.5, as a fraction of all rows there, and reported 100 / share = 267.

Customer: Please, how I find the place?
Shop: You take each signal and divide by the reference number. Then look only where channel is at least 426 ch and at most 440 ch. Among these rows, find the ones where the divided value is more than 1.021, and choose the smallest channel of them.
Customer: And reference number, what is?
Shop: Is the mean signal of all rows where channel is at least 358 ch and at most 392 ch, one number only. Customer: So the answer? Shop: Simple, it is 427.0 ch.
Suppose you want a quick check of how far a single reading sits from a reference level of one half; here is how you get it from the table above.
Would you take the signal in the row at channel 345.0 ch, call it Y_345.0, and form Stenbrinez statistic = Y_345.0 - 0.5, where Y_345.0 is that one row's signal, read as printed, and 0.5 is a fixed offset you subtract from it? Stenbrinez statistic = 80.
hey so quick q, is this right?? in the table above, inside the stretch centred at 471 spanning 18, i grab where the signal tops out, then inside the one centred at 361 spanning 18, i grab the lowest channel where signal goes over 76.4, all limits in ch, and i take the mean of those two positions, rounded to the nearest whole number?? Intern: 409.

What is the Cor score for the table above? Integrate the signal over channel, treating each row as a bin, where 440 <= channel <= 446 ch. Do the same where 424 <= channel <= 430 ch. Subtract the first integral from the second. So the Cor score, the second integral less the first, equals 110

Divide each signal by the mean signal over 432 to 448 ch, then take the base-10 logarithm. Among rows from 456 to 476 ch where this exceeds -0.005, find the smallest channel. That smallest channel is 459.0 ch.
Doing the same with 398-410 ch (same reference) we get 399.0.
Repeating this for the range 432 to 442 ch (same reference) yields 433.0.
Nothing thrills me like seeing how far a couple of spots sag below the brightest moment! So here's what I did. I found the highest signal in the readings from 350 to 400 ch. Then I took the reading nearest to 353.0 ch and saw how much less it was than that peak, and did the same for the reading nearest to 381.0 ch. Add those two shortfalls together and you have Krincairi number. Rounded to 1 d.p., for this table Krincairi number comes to 11.5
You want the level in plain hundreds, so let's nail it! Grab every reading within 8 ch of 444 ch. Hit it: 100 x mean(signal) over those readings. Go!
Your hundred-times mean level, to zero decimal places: 7768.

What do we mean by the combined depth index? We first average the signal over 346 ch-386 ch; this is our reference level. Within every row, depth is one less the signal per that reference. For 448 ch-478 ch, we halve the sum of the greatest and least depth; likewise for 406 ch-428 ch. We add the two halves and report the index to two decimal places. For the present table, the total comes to -0.16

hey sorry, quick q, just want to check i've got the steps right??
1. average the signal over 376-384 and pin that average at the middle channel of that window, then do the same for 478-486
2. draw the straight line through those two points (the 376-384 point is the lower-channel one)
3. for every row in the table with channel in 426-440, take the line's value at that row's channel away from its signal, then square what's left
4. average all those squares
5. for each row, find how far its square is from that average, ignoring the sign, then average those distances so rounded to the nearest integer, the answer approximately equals 122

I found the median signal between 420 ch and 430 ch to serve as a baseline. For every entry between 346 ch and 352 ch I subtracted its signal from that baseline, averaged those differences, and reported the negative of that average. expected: -17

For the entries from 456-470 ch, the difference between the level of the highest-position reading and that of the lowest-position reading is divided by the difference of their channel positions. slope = 0.3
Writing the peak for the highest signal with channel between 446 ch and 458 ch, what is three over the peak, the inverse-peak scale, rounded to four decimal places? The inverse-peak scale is 0.0382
